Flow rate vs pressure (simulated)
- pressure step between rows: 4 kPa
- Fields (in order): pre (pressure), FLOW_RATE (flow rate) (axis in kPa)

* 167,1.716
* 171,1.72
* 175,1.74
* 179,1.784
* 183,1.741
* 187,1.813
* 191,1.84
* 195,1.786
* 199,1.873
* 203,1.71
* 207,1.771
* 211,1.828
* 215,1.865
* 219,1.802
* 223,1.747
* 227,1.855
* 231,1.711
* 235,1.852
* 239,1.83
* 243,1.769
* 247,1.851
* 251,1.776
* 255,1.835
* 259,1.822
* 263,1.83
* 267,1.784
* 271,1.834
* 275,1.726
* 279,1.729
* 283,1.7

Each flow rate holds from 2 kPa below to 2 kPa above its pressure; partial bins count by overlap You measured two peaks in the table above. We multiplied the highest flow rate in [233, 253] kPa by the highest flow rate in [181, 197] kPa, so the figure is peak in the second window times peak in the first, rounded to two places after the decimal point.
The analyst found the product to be 3.41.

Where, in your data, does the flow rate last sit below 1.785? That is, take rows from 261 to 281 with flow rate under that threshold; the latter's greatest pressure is 279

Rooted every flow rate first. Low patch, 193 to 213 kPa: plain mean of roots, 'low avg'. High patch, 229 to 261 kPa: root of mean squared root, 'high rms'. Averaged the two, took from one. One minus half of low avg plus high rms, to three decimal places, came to -0.341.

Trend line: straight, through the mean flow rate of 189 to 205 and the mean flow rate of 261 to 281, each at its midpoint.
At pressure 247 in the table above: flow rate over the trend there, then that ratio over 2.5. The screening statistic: 0.414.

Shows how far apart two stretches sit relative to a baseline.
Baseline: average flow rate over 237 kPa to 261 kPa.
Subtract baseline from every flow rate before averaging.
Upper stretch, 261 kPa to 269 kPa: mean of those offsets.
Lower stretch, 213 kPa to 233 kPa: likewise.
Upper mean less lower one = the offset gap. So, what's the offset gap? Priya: 0.011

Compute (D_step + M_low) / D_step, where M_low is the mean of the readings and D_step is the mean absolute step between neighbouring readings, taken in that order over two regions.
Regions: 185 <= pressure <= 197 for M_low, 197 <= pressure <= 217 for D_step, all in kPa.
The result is 24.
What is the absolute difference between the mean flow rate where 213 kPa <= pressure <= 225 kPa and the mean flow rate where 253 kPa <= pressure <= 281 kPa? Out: 0.010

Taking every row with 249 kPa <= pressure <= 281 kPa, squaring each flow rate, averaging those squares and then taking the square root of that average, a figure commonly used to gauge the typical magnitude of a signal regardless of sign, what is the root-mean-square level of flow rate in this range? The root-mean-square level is 1.79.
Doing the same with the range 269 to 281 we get 1.76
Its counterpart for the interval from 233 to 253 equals 1.82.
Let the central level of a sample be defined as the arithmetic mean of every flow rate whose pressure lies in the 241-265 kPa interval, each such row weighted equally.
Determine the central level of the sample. 1.814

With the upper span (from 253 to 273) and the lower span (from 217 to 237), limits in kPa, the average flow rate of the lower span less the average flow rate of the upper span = -0.03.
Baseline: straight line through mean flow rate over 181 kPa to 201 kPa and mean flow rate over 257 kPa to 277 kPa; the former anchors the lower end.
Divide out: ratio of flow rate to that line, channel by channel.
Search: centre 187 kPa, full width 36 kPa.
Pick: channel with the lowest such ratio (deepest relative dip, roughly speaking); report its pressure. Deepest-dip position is 203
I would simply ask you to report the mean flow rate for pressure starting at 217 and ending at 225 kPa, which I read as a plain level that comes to 1.77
